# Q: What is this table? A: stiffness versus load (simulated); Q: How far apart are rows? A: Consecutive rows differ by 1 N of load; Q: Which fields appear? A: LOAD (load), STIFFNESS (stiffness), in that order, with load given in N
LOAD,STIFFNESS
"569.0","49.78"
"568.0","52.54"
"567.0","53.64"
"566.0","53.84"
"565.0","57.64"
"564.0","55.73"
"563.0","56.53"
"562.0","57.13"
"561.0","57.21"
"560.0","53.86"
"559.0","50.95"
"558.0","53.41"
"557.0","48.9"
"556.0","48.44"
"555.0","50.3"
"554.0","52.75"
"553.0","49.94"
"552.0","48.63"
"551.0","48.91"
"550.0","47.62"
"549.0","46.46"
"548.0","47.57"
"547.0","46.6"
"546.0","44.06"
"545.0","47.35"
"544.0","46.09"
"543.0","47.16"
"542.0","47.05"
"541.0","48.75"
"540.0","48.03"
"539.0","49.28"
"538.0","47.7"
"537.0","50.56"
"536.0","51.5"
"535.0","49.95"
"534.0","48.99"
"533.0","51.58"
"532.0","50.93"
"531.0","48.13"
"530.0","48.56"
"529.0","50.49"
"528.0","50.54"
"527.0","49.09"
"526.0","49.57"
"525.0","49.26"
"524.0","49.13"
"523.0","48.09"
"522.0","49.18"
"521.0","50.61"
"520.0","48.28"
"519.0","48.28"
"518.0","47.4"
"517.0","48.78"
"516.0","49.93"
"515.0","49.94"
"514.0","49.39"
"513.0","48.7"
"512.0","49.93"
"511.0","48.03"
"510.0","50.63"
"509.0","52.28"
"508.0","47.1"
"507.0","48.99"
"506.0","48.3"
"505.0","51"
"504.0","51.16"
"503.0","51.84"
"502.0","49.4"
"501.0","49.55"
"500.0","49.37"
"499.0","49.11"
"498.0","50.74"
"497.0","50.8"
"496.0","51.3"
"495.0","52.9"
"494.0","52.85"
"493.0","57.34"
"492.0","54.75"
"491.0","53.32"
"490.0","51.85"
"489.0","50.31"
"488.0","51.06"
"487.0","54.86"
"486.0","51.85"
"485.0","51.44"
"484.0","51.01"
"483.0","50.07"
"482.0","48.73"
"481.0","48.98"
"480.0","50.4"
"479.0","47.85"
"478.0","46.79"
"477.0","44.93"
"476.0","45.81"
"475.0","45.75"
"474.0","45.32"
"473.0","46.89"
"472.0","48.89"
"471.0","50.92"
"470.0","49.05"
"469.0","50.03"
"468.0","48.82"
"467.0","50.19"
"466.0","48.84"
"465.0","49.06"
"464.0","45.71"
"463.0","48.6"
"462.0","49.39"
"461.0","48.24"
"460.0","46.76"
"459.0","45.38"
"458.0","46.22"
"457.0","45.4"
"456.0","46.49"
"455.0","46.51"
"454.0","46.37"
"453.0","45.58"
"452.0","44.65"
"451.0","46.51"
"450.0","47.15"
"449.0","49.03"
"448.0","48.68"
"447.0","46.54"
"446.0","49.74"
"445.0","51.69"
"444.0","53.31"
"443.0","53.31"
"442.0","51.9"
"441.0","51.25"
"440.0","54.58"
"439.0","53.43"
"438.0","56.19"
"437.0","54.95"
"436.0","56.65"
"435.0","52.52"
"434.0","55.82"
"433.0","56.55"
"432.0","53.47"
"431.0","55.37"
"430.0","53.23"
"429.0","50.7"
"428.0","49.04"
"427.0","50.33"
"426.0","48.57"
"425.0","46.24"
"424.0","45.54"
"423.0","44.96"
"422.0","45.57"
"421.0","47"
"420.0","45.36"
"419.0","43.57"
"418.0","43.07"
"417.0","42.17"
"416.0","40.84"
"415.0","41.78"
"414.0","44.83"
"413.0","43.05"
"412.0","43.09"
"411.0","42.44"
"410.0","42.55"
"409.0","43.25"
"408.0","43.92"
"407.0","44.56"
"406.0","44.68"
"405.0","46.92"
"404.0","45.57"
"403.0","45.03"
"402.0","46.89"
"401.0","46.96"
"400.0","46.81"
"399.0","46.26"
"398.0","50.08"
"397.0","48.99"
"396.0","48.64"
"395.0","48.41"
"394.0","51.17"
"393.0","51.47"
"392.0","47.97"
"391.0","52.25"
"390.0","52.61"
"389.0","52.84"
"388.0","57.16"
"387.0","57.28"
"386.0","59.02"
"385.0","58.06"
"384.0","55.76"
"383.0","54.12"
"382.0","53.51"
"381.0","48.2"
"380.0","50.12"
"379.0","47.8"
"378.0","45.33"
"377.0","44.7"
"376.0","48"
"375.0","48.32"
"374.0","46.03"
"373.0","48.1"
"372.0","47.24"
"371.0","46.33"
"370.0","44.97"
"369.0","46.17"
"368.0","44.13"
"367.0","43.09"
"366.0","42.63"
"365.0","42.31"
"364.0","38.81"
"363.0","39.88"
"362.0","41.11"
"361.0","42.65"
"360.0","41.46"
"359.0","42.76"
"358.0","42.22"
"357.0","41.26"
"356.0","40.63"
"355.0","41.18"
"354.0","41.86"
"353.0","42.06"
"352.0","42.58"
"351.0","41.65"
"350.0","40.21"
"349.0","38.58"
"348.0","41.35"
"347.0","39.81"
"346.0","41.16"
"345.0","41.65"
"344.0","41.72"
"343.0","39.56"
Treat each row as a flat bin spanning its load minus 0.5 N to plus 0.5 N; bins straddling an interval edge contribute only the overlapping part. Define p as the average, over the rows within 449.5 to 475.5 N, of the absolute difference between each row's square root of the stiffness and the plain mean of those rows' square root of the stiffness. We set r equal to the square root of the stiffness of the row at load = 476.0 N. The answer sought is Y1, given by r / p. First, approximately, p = 0.11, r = 6.8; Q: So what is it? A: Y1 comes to 59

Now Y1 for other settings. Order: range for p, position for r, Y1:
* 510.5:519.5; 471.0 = 130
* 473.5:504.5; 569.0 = 47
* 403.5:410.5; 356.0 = 79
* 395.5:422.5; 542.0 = 49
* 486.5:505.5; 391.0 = 64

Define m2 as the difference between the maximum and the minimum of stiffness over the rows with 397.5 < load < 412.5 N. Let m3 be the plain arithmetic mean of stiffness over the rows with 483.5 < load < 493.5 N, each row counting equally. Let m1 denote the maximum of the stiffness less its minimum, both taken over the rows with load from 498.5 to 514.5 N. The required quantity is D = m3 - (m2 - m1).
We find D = 50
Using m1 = 5.2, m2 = 8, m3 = 52.8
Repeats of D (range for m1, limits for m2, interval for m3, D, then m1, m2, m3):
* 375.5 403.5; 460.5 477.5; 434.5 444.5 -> 62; 14.3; 6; 53.8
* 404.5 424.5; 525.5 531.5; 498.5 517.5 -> 53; 6.2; 2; 49.7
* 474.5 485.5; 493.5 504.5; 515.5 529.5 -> 52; 6.5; 4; 49.2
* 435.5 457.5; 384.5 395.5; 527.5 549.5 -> 49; 12.0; 11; 48.5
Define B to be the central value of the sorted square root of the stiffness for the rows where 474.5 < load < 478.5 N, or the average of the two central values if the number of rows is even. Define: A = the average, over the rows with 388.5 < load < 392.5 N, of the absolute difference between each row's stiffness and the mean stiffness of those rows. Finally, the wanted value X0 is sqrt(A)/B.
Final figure 0.194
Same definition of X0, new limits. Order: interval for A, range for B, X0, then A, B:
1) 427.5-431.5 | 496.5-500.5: 0.210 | 2.2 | 7.07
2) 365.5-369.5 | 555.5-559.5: 0.151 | 1.1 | 7.07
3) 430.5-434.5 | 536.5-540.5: 0.137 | 0.9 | 6.98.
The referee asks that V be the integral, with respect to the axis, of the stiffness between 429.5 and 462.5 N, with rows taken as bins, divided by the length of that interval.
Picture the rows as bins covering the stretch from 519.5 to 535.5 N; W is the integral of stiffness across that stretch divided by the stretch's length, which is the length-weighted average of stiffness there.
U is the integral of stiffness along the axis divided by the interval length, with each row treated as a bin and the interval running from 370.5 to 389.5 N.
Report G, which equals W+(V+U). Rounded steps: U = 50.9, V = 50.4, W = 49.5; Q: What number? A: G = 151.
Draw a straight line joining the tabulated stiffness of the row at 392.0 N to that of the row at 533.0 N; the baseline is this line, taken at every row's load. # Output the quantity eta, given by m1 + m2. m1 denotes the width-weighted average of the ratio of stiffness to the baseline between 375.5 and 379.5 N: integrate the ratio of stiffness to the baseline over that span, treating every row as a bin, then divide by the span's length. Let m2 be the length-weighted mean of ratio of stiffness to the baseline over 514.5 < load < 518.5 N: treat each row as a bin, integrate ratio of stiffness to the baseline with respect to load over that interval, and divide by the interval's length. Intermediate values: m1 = 0.98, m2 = 0.96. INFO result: 1.93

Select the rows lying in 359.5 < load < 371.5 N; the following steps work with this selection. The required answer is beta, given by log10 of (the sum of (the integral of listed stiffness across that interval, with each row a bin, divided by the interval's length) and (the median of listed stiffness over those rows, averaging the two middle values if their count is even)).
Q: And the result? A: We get 1.93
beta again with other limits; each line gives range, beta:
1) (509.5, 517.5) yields 2.00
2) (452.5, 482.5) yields 1.98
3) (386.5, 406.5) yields 1.99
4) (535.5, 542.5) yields 1.99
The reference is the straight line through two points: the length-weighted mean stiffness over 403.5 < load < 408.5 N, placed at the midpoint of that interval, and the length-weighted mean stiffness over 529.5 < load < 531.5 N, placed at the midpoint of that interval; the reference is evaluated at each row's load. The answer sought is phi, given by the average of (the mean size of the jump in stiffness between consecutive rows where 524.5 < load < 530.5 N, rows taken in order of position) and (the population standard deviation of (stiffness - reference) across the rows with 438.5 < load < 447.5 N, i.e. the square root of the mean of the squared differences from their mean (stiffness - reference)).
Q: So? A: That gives 1.6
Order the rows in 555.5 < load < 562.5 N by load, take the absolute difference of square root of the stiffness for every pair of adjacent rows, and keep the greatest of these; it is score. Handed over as 0.32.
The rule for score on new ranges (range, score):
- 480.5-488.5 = 0.26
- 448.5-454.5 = 0.14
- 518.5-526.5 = 0.17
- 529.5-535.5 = 0.20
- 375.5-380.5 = 0.24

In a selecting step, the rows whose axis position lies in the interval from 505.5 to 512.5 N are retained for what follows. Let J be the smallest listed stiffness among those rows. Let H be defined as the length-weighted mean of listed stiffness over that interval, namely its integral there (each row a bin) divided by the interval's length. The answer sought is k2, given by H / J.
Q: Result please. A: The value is 1.05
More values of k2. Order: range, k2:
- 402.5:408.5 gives 1.03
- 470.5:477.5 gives 1.04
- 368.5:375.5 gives 1.04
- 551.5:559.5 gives 1.04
